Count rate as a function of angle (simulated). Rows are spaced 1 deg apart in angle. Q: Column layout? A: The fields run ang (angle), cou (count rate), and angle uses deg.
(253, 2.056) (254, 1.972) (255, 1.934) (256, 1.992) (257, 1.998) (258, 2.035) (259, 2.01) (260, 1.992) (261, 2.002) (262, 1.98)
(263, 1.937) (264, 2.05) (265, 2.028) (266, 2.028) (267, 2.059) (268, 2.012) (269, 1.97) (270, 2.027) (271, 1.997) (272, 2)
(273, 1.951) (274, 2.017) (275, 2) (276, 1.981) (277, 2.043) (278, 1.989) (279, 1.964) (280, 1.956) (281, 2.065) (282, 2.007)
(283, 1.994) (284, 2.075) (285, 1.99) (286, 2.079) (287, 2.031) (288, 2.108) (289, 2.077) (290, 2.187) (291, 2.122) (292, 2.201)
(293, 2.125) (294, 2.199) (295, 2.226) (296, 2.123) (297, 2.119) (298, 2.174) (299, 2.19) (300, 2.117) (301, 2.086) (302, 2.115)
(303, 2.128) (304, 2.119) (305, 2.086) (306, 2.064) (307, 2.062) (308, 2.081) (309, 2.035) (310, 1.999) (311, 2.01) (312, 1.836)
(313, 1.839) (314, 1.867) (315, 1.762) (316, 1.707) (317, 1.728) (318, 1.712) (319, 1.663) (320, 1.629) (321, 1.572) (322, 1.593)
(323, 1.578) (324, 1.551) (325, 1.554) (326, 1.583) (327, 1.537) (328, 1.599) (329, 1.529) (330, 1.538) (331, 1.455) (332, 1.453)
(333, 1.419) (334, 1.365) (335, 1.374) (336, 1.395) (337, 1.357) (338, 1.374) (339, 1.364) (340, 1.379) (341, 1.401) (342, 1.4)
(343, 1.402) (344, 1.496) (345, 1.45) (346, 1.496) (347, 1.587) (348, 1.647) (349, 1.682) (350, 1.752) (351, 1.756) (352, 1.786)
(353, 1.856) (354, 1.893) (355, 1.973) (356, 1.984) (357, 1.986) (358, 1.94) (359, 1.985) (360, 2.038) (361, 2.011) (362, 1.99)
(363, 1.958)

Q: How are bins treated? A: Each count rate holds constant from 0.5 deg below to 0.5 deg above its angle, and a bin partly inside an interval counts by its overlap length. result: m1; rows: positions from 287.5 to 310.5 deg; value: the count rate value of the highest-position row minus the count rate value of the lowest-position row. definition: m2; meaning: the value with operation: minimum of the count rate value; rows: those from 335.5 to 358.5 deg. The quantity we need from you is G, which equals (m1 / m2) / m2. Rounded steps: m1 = -0.11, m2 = 1.357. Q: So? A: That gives -0.059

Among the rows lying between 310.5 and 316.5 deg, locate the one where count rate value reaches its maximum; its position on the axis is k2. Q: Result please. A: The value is 311 deg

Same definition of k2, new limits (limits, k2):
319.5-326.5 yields 320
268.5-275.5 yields 270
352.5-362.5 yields 360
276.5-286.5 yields 286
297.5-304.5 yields 299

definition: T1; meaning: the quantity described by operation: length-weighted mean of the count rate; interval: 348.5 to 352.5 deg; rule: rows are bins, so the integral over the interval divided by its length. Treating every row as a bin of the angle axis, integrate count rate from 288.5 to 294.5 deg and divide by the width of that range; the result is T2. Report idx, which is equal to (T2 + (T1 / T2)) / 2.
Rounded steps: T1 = 1.7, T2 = 2.15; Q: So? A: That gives 1.48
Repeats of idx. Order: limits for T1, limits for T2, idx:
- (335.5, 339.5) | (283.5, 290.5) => 1.37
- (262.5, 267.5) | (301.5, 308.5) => 1.53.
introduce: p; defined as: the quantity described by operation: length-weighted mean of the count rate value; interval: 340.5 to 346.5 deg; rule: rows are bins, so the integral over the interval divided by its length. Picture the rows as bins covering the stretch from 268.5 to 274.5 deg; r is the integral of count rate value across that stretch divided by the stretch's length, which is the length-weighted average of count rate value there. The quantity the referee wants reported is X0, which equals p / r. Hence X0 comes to 0.7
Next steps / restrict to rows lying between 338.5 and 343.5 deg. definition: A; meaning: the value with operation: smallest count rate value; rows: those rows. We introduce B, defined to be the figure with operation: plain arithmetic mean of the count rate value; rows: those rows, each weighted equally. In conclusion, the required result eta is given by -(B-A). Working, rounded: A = 1.364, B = 1.39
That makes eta -0.025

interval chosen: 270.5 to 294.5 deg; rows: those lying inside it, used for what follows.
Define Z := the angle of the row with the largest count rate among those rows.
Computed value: 292 deg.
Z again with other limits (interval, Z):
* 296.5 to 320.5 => 299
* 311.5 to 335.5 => 314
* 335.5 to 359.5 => 357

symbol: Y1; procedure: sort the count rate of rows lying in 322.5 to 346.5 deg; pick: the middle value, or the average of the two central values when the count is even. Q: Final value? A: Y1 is 1.5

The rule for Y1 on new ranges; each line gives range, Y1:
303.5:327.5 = 1.7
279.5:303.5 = 2.1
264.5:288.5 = 2.0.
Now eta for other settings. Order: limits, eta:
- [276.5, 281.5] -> -0.047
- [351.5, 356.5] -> -0.112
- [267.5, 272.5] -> -0.031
